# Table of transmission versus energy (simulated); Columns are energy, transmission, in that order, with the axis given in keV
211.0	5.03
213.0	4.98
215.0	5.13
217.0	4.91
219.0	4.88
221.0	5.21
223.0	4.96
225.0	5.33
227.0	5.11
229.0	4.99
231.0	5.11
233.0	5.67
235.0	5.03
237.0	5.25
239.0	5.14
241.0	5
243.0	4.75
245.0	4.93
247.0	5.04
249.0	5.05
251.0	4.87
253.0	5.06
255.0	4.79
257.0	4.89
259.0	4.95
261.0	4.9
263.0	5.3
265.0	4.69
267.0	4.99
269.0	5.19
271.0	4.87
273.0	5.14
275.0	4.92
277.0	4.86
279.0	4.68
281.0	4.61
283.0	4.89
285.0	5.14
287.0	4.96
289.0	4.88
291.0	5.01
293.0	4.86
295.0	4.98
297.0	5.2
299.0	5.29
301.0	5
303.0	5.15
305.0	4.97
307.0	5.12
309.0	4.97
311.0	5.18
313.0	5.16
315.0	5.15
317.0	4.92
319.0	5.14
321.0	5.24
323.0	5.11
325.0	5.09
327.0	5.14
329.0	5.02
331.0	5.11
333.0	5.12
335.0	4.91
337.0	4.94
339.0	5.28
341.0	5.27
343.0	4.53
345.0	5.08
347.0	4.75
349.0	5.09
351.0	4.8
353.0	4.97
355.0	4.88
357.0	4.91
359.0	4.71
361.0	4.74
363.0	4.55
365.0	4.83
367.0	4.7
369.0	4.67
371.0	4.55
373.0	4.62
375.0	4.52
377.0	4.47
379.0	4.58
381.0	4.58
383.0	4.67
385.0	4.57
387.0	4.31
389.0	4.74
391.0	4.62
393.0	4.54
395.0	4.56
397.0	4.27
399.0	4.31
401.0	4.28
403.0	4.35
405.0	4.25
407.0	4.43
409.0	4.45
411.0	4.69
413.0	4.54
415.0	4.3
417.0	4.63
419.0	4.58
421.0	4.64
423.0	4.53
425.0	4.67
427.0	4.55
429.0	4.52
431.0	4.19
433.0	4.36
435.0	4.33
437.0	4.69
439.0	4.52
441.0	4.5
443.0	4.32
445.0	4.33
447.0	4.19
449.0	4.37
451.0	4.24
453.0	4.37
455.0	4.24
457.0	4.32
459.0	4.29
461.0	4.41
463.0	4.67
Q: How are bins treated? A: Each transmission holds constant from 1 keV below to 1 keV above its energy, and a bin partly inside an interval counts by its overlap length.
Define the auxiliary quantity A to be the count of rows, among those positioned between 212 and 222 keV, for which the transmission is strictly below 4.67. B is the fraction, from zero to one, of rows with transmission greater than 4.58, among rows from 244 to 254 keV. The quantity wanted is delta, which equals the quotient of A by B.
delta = 0.0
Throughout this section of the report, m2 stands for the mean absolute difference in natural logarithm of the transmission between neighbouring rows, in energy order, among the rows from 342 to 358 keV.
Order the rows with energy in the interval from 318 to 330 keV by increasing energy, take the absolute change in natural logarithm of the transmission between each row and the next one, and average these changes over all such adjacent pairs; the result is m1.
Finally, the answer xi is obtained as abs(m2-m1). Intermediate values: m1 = 0.016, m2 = 0.053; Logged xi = 0.036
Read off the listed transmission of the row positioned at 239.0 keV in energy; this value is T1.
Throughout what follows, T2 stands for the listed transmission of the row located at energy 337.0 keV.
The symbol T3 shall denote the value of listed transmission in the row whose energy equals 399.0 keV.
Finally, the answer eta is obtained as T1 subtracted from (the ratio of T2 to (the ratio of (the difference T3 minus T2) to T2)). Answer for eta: -44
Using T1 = 5.14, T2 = 4.94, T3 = 4.31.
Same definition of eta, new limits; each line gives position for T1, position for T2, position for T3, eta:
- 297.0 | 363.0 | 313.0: 29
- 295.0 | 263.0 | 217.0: -77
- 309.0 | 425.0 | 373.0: -441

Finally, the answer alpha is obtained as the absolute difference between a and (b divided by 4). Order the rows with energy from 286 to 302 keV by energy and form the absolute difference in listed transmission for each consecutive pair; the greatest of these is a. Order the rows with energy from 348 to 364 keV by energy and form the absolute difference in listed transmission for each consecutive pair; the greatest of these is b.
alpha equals 0.22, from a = 0.29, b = 0.3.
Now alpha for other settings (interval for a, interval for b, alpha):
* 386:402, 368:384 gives 0.40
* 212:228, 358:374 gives 0.30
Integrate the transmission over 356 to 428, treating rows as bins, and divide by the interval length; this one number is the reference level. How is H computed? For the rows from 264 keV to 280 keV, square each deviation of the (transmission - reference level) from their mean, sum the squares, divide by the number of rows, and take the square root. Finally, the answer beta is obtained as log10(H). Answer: -0.76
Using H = 0.174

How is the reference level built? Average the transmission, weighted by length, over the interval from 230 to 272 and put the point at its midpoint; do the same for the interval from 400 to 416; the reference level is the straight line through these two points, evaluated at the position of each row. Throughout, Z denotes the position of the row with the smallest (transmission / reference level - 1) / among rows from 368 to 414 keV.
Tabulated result 397.0 keV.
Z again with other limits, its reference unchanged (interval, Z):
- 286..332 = 293.0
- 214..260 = 243.0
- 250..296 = 281.0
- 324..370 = 343.0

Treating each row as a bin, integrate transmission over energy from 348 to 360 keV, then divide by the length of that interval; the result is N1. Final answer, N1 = 4.89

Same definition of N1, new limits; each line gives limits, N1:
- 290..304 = 5.07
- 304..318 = 5.07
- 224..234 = 5.24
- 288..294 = 4.92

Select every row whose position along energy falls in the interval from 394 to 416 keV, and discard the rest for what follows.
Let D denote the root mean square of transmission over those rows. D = 4.40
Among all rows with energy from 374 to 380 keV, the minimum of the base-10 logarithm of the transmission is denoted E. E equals 0.65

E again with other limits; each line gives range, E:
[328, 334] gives 0.70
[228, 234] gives 0.70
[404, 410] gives 0.63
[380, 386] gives 0.66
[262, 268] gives 0.67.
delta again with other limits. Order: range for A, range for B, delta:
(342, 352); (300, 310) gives 1.0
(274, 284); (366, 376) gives 1.7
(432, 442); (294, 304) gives 4.0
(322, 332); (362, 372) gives 0.0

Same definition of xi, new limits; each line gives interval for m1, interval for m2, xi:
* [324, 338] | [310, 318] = 0.000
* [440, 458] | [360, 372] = 0.004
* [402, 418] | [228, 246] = 0.013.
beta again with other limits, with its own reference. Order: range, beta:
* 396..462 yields -0.83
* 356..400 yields -0.81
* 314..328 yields -1.05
